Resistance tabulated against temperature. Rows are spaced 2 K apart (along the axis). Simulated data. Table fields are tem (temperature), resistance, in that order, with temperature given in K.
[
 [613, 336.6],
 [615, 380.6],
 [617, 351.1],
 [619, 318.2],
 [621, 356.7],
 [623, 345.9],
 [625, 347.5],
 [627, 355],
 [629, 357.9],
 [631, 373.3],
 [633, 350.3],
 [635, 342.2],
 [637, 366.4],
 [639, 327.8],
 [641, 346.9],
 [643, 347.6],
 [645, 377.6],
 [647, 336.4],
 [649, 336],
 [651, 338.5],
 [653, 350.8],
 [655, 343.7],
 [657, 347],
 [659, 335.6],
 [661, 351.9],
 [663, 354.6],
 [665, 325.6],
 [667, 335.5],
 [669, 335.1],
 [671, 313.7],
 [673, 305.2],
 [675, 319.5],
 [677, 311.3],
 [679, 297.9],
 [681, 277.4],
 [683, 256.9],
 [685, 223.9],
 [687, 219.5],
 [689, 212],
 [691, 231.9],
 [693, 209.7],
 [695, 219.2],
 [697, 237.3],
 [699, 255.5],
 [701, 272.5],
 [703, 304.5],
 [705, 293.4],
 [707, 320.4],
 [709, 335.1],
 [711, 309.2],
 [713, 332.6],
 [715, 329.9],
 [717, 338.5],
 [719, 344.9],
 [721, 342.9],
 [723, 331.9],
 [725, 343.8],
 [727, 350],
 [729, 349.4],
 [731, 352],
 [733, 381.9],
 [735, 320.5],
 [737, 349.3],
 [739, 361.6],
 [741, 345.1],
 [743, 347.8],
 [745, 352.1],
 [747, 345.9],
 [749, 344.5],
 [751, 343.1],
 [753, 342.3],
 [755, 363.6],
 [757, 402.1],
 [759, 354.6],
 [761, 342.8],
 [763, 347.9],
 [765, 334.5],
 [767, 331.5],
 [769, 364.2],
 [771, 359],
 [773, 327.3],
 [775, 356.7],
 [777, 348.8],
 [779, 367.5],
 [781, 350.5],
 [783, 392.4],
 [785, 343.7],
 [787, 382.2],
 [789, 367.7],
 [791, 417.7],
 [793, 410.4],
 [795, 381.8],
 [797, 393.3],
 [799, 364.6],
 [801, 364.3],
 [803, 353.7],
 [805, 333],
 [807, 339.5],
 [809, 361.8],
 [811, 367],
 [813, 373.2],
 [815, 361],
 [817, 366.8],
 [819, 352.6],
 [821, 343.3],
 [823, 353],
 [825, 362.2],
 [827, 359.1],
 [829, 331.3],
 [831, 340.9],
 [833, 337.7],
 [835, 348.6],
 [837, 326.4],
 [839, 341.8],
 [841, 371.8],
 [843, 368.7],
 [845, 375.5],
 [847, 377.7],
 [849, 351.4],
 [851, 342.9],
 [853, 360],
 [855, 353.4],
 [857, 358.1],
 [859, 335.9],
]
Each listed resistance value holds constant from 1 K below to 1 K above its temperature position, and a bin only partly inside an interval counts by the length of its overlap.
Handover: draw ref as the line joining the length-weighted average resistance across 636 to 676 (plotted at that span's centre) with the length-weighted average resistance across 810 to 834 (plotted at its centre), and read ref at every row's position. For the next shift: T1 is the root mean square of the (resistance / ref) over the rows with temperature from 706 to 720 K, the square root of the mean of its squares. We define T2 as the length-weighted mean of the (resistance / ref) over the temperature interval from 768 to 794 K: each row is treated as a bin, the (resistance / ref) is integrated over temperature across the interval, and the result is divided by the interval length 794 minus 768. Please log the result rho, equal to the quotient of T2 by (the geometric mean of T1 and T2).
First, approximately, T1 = 0.96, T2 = 1.05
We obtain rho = 1.05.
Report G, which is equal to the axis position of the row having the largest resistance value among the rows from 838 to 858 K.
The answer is 847 K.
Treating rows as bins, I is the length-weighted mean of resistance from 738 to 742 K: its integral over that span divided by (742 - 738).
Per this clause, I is 353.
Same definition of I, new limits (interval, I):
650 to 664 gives 346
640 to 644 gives 347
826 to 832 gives 344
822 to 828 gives 358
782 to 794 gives 386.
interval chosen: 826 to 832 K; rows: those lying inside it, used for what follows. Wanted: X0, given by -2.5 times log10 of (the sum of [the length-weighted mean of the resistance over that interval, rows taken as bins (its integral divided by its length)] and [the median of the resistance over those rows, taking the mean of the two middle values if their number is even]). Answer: -7.09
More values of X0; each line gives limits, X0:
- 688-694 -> -6.58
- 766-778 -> -7.11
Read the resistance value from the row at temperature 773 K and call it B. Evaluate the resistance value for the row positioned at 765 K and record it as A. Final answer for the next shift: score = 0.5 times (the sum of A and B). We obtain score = 331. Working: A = 334.5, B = 327.3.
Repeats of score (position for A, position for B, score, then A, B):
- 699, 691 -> 244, 255.5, 231.9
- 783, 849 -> 372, 392.4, 351.4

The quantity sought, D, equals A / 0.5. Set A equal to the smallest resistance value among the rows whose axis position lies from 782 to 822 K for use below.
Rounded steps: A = 333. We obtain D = 666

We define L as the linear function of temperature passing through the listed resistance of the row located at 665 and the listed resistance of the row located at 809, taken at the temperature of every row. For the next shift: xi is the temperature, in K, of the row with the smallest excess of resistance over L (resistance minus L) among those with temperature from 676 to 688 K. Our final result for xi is 687 K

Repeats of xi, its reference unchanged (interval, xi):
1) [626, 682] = 681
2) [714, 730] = 723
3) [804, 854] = 837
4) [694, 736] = 695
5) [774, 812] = 805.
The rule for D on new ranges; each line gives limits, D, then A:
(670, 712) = 419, 209.7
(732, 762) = 641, 320.5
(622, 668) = 651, 325.6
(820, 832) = 663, 331.3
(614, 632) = 636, 318.2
